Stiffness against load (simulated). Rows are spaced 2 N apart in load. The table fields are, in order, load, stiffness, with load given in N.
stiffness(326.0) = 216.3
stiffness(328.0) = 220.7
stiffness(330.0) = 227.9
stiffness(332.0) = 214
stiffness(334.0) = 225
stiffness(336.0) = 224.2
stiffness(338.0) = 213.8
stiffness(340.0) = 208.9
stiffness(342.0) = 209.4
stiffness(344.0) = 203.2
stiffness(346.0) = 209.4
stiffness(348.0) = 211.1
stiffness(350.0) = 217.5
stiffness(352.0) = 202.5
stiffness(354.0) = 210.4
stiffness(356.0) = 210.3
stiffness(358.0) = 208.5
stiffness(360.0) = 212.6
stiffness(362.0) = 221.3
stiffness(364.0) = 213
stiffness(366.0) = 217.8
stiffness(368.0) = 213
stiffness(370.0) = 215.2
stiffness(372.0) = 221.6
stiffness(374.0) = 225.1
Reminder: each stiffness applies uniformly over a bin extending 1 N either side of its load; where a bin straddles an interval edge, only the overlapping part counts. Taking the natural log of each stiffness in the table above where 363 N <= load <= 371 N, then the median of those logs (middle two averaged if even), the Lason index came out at 5.37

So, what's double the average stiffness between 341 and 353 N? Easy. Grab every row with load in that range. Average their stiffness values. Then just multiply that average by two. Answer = 418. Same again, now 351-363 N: 422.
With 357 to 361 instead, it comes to 421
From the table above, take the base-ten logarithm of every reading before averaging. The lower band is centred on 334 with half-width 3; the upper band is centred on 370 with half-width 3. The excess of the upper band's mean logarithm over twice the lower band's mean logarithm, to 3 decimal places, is -2.353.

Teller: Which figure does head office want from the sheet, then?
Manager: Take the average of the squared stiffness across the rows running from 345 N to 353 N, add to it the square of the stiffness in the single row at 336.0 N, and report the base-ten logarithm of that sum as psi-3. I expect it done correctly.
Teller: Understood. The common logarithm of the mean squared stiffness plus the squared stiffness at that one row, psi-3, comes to 4.98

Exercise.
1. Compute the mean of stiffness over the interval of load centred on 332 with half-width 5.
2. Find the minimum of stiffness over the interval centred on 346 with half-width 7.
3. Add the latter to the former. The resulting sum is 425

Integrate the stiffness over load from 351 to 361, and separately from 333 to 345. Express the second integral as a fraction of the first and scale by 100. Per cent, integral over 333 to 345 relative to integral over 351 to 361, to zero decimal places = 123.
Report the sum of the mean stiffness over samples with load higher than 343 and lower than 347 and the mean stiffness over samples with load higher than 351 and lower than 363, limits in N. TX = 417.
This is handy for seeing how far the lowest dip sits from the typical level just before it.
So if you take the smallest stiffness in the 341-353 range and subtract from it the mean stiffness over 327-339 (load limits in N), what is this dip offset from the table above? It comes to -18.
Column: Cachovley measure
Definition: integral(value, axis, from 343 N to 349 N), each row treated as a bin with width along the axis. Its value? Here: 1247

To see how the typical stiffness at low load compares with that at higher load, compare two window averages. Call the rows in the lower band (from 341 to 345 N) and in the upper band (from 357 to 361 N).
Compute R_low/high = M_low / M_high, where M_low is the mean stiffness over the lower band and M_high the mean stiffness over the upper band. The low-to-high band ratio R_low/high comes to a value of 0.98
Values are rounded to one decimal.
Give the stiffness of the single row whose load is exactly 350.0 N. 217.5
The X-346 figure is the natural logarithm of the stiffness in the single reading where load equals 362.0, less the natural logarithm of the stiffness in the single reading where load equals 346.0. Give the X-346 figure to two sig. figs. 0.055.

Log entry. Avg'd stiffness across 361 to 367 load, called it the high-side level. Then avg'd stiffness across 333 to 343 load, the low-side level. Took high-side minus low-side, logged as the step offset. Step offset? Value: 1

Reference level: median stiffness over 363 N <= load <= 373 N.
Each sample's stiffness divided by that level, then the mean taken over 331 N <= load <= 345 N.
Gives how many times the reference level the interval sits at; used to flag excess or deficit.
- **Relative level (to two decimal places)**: 0.99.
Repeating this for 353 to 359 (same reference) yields 0.97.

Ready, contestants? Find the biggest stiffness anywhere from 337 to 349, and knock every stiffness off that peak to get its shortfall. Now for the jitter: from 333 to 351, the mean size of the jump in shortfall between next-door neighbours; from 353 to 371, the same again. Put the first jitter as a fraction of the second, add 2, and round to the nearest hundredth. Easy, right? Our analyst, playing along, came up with 3.07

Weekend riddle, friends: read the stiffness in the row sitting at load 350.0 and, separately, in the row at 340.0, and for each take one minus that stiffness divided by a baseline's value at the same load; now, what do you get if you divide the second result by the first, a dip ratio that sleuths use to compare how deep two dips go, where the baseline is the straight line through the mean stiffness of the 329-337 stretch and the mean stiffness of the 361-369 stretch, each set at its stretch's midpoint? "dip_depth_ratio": 6.8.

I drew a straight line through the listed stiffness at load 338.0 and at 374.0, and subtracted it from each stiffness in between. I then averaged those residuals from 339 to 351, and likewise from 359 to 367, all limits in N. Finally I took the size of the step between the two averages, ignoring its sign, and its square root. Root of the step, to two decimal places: 0.78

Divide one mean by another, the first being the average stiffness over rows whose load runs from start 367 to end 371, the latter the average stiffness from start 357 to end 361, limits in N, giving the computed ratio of 1.02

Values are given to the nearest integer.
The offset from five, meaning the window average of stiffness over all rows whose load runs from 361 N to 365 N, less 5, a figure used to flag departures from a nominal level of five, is 212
